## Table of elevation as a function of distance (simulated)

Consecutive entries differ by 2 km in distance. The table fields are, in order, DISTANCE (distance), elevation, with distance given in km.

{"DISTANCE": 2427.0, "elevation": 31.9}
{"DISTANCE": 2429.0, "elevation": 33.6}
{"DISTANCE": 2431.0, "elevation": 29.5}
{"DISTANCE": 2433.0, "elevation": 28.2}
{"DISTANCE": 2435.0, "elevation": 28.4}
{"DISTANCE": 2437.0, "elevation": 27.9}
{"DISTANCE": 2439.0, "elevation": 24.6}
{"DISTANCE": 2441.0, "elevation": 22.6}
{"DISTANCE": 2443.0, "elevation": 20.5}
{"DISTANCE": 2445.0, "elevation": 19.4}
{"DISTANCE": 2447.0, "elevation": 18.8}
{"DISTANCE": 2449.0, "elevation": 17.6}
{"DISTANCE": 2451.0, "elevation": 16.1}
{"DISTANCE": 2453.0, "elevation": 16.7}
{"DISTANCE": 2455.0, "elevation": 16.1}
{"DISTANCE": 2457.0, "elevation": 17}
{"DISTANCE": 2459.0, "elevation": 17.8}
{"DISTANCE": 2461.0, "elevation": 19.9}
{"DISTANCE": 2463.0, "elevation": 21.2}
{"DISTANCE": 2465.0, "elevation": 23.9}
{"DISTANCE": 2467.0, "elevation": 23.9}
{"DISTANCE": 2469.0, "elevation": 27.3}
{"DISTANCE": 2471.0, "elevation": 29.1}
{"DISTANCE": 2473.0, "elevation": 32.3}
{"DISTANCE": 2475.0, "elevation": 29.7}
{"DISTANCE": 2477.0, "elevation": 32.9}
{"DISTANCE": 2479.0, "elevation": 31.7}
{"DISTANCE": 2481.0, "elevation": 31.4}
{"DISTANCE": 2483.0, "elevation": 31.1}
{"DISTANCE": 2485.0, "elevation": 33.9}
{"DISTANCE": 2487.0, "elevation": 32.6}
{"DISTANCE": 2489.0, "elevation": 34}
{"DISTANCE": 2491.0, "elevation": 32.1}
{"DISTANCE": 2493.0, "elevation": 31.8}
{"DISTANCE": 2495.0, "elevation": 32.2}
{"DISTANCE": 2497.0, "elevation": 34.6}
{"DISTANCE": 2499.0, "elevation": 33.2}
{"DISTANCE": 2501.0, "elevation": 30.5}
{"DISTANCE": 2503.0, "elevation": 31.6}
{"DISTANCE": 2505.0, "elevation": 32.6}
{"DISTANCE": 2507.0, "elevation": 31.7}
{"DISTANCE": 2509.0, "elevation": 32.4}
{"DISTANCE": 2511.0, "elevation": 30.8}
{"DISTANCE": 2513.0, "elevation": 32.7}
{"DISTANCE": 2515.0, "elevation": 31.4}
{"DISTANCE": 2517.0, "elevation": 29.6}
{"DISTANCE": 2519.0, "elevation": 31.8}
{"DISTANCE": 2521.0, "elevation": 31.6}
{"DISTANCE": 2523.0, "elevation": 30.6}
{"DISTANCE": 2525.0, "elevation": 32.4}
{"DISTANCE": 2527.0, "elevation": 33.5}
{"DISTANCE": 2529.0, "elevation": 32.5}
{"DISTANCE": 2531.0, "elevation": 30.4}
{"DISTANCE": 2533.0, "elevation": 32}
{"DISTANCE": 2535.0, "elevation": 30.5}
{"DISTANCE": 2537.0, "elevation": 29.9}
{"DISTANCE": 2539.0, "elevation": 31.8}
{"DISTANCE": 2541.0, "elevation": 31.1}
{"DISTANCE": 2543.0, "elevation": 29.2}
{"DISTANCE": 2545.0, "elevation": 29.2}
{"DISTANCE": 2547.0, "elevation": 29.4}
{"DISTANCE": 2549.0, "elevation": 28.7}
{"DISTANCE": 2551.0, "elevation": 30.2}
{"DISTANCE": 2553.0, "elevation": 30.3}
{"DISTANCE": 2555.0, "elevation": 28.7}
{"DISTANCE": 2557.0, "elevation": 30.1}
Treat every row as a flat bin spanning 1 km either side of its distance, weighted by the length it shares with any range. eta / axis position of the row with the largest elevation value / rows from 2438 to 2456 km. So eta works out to 2439.0 km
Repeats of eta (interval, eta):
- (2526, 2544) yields 2527.0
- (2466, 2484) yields 2477.0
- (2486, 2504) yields 2497.0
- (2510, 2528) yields 2527.0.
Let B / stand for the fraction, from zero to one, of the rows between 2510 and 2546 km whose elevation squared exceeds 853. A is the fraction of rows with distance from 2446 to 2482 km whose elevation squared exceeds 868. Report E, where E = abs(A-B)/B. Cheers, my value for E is 0.7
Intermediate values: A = 0.28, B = 0.89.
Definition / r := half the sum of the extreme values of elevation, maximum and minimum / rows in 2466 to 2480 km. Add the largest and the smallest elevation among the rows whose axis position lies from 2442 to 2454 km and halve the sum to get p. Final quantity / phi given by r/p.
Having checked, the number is 1.55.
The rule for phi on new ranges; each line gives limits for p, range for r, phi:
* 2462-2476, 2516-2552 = 1.16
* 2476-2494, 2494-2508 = 1.00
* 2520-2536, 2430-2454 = 0.71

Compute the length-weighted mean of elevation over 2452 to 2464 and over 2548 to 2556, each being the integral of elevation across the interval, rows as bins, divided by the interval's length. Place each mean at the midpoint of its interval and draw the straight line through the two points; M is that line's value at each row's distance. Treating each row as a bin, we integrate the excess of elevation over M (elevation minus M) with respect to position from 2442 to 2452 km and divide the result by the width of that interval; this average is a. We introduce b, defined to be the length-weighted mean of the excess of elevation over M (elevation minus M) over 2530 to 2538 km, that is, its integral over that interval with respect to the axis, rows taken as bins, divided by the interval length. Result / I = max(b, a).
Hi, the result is 3.4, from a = 2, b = 3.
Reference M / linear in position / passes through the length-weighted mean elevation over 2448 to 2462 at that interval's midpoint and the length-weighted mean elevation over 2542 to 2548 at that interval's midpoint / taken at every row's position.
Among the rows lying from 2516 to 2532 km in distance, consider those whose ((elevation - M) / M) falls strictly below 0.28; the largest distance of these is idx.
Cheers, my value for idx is 2531.0 km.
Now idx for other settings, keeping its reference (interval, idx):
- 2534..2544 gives 2543.0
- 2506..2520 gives 2519.0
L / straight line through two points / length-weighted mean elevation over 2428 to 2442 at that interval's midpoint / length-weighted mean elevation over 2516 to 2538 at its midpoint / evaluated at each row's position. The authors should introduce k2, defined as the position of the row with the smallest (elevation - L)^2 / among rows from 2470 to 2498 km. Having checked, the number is 2471.0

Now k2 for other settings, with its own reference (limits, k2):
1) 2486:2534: 2511.0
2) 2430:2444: 2437.0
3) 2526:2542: 2539.0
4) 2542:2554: 2553.0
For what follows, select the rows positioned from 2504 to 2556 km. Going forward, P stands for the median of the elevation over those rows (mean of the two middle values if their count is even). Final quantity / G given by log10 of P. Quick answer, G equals 1.49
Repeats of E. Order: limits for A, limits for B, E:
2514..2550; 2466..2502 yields 0.1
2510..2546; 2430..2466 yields 15.0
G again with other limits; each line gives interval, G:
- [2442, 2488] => 1.38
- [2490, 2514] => 1.51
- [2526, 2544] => 1.49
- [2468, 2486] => 1.50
